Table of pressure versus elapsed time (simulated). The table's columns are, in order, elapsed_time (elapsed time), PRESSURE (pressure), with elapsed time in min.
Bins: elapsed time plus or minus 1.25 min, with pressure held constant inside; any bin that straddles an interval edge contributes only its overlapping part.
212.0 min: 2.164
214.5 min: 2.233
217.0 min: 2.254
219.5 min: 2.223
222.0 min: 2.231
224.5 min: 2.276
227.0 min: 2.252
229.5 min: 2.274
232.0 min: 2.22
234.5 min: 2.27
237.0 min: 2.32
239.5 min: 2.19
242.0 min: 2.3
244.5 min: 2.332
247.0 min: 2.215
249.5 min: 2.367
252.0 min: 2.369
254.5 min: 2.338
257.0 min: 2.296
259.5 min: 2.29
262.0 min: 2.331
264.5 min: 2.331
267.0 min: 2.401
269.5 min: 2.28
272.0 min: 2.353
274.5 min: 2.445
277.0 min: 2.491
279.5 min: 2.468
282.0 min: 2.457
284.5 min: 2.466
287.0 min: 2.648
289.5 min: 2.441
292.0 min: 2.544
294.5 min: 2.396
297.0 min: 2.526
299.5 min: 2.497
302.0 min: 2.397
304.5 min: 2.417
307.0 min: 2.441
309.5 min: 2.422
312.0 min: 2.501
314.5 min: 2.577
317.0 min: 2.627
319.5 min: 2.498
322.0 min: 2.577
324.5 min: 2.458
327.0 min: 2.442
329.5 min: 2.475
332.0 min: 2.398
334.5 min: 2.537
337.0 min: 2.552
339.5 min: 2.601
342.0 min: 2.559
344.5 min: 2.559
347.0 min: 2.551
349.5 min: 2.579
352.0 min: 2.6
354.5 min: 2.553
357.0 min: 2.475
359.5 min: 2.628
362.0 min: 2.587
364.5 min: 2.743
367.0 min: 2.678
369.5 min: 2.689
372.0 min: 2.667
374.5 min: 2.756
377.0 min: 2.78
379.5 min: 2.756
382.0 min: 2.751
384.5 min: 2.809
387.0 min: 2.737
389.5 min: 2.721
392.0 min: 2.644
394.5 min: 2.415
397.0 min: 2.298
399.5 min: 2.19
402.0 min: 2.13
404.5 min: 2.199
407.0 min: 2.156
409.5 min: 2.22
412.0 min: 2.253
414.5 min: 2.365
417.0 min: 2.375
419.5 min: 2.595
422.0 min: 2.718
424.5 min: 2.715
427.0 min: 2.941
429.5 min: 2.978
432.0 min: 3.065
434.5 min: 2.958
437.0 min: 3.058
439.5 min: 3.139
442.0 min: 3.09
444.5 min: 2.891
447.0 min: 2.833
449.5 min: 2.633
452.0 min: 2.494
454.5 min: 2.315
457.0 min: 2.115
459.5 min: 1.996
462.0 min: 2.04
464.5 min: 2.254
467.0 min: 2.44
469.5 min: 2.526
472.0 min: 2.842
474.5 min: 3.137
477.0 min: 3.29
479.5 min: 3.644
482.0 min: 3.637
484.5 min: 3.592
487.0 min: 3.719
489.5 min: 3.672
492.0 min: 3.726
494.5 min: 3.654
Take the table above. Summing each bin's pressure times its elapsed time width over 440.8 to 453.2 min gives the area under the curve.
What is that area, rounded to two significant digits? 35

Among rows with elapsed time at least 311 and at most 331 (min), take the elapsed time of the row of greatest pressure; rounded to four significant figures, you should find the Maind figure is 317.0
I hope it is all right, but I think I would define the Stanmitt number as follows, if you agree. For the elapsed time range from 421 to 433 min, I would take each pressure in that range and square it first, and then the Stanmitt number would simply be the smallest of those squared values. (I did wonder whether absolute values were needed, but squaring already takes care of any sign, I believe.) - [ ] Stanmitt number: 7.4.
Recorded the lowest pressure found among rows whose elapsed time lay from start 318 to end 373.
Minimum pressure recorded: 2.398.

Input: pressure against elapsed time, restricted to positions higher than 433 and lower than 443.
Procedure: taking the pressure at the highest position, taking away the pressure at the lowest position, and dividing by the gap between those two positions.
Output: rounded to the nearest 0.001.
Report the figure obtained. 0.018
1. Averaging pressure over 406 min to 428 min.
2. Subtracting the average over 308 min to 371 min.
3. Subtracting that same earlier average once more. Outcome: -2.63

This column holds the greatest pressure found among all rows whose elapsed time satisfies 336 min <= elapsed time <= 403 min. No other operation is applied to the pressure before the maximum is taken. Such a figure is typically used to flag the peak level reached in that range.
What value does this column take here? 2.809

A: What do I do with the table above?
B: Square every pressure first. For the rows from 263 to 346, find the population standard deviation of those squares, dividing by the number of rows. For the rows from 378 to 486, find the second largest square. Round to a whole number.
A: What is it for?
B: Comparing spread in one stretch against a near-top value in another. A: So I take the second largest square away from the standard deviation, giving -13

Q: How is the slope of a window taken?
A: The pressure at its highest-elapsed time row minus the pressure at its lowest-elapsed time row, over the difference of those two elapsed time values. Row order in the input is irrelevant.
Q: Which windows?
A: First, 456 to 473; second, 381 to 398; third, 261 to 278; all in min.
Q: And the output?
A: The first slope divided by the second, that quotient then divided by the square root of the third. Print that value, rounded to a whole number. -16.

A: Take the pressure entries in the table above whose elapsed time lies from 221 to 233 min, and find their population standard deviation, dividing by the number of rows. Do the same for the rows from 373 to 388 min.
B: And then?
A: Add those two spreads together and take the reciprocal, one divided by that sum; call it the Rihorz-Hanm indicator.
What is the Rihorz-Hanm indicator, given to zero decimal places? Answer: 22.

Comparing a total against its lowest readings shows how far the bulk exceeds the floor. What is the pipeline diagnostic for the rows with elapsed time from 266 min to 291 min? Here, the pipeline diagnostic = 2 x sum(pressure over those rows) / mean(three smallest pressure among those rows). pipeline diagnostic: 20.9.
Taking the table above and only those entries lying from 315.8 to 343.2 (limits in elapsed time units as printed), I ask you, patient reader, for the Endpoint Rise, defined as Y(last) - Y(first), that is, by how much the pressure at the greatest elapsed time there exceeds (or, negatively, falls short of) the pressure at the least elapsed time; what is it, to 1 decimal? -0.1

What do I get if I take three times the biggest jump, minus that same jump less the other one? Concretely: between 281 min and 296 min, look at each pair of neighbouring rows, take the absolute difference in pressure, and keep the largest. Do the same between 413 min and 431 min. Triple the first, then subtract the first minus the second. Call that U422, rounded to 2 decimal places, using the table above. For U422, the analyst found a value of 0.64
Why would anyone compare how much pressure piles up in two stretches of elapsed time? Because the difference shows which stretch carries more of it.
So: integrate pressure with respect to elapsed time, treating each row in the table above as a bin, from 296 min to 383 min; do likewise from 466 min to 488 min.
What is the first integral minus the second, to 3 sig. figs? 153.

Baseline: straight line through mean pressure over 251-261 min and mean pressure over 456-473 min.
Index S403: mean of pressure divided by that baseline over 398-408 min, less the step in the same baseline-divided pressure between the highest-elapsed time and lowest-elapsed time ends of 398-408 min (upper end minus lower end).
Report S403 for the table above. 0.95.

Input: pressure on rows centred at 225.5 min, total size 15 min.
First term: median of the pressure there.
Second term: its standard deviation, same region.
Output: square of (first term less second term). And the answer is 4.9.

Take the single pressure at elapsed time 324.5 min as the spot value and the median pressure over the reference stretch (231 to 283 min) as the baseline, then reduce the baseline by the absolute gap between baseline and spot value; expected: 2.20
